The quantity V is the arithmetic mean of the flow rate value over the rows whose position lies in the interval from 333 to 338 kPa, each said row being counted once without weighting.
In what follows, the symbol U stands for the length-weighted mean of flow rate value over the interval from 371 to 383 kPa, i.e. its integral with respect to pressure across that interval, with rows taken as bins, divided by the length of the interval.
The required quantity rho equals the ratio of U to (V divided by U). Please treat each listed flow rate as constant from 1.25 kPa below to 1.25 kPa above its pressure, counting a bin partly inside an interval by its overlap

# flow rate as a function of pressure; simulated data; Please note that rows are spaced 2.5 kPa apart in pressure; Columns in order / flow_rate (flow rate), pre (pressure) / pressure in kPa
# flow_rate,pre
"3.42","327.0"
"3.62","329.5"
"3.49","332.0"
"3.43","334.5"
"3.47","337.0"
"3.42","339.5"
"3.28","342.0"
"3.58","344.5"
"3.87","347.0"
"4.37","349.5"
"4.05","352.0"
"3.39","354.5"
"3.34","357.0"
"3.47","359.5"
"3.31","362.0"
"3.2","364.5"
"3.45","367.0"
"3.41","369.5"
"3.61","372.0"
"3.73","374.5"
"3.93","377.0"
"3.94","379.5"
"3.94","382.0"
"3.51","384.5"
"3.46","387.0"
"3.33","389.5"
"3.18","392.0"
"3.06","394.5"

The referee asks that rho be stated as 4.26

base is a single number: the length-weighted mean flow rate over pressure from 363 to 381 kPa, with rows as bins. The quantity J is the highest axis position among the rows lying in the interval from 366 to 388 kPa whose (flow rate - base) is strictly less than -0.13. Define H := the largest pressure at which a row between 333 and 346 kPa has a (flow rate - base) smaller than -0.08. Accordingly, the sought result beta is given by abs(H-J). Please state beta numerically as 45.0 kPa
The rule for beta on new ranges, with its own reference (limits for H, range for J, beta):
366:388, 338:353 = 45.0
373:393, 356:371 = 22.5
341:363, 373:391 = 27.5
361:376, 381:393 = 22.5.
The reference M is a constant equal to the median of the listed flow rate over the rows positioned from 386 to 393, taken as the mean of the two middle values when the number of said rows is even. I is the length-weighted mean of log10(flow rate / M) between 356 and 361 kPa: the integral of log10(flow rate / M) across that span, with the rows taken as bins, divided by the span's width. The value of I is 0.009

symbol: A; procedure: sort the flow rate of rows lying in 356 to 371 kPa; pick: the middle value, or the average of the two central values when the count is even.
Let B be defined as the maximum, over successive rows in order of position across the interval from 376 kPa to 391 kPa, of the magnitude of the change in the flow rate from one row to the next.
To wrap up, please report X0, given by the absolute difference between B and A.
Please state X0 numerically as 2.9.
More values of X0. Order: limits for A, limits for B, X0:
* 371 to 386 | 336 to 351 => 3.3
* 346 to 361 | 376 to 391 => 3.2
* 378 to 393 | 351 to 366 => 2.8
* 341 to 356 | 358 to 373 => 3.5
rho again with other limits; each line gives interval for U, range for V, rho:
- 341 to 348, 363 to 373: 3.74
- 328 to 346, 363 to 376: 3.47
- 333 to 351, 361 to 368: 3.98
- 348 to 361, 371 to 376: 3.77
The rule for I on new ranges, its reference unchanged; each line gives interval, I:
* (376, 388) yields 0.052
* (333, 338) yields 0.015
